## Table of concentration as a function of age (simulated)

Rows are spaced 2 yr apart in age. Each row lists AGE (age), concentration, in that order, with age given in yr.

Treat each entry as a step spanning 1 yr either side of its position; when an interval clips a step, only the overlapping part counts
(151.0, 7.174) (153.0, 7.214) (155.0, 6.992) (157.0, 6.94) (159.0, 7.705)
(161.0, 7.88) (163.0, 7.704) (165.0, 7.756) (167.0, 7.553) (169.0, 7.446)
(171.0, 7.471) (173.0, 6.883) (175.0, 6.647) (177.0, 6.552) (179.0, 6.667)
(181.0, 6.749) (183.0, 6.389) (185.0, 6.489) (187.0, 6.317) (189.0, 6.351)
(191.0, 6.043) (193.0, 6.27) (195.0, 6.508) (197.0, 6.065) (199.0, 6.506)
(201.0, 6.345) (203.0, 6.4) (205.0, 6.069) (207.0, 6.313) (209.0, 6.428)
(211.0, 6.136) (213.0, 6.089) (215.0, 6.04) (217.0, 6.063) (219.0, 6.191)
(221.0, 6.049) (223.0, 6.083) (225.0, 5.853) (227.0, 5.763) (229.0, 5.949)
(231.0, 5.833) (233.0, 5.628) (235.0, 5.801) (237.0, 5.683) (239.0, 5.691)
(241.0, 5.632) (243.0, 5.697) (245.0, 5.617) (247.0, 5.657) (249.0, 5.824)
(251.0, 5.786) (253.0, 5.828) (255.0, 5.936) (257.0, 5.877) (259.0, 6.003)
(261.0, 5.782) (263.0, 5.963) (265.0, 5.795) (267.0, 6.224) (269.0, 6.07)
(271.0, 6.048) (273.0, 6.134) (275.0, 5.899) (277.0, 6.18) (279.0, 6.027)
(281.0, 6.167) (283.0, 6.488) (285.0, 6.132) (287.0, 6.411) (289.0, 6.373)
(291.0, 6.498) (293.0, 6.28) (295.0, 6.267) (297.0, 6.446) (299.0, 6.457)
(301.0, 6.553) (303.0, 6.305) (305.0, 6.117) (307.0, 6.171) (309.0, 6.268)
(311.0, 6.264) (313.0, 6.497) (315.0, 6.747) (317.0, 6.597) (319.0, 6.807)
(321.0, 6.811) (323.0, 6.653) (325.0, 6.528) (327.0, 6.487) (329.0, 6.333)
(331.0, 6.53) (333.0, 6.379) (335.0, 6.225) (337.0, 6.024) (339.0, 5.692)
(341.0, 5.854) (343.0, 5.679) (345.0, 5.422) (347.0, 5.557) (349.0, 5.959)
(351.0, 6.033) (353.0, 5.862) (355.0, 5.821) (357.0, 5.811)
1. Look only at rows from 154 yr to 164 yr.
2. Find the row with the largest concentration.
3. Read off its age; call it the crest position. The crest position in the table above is 161.0 yr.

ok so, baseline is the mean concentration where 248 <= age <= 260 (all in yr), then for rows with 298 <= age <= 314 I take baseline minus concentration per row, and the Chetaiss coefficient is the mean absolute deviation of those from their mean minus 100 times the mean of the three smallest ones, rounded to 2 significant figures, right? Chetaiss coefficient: 63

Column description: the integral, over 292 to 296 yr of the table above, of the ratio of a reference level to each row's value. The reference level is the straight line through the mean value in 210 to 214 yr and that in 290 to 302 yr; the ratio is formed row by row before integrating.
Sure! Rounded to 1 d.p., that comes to 4.1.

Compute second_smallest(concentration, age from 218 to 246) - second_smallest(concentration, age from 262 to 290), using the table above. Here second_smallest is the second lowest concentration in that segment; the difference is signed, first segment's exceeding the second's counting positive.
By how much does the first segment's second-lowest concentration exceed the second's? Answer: -0.3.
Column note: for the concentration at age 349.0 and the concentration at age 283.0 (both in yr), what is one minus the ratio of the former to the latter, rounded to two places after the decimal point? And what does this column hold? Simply 0.08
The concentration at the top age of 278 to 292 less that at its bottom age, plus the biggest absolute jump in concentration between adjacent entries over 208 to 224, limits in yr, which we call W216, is 0.76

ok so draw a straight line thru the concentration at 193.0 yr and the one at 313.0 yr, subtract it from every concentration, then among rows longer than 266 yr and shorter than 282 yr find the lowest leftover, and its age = 275.0 yr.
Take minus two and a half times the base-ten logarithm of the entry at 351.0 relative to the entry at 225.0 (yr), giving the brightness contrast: -0.03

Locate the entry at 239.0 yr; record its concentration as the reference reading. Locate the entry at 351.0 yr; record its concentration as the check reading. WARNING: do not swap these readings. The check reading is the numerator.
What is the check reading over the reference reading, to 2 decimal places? 1.06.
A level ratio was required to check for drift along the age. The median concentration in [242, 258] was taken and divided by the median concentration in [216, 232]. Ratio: 0.97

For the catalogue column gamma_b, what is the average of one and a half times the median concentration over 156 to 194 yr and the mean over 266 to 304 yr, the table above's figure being 8.19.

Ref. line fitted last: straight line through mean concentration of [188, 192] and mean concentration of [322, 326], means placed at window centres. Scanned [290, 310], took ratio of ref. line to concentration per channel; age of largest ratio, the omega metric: 305.0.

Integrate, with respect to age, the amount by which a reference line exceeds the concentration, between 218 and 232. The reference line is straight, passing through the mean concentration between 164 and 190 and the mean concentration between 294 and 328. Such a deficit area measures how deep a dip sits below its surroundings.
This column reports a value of 11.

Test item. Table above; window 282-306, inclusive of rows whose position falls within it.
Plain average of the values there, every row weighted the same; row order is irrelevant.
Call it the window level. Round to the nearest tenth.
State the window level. 6.4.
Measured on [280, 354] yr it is 6.3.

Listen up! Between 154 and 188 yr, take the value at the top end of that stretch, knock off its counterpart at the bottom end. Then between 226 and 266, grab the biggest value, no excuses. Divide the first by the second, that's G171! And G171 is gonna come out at -0.112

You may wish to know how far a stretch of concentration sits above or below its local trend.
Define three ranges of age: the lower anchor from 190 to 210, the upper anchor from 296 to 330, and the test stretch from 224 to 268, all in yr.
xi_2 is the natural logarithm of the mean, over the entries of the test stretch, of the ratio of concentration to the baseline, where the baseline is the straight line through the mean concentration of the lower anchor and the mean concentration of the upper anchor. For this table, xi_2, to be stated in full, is -0.09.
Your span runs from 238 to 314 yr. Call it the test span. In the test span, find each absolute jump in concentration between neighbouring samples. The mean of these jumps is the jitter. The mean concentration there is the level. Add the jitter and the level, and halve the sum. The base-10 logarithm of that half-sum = 0.494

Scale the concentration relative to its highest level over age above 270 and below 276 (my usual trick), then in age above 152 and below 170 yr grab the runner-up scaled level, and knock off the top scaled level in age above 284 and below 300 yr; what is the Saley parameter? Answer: 0.21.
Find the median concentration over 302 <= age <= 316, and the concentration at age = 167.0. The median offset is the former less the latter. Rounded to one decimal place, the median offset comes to -1.3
